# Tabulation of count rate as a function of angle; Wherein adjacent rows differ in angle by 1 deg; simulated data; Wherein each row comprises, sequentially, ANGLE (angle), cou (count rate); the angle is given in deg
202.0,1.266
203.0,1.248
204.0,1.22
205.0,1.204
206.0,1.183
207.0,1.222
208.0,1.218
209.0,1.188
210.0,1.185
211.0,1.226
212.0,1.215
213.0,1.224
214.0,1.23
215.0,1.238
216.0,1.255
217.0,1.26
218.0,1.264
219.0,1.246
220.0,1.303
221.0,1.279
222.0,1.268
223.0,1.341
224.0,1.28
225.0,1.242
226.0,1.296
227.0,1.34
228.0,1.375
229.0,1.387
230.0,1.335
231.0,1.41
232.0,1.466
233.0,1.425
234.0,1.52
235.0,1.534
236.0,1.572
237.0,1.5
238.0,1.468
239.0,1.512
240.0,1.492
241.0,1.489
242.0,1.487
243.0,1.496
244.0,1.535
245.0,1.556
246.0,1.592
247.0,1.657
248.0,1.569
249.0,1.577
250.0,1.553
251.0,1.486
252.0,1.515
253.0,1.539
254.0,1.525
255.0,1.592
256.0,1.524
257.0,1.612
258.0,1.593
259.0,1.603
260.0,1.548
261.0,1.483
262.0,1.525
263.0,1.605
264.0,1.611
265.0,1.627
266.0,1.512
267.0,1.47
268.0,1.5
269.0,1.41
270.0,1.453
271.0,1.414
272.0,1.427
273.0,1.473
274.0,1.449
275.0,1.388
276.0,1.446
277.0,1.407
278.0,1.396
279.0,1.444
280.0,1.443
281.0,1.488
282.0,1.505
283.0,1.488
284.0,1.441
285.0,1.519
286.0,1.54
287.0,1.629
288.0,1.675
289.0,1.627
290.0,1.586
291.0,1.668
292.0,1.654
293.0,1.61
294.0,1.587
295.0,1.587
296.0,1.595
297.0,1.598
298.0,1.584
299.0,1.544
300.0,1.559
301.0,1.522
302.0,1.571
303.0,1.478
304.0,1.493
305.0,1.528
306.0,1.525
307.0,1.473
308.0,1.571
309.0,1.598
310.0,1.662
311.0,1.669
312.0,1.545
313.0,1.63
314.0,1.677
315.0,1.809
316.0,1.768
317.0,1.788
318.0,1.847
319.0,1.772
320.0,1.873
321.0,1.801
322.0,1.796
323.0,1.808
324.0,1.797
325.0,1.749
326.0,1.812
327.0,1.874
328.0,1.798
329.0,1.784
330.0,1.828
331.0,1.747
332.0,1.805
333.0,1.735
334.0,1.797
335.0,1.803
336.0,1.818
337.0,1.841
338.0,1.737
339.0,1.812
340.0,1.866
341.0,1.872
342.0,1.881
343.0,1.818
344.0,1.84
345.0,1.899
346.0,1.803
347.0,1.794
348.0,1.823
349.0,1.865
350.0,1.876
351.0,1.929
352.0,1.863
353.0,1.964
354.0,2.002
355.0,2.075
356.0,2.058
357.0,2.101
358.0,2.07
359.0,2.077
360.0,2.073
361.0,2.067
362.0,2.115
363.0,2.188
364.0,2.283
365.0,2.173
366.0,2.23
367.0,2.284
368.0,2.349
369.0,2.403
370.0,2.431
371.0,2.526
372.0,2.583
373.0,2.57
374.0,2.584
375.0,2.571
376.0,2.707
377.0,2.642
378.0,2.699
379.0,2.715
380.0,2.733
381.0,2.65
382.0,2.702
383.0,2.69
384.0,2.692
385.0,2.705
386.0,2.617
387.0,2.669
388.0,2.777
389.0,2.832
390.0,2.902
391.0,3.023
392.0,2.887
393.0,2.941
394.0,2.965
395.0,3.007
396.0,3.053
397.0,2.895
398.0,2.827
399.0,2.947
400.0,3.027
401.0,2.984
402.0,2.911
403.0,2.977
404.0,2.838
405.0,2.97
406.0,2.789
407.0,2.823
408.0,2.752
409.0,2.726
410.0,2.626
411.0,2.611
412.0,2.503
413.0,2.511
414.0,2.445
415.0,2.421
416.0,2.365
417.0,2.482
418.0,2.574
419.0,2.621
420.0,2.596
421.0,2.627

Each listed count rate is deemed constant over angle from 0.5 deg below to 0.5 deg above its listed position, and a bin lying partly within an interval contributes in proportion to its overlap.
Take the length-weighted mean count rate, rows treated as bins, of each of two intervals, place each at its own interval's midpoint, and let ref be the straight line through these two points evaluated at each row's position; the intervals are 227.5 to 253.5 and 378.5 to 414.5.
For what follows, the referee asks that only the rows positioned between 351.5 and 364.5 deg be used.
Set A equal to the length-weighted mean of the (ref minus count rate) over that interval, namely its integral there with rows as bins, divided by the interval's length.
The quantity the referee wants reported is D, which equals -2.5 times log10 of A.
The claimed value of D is 0.98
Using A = 0.41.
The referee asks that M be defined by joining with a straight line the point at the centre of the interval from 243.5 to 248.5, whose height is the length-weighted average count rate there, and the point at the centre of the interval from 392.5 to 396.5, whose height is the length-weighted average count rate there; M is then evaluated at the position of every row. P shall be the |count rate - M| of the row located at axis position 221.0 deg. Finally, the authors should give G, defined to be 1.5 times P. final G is 0.10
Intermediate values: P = 0.07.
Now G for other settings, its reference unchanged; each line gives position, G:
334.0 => 0.93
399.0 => 0.13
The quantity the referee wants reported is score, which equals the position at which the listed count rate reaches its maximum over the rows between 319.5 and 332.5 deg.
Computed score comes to 327.0 deg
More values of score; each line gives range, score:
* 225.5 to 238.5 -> 236.0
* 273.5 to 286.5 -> 286.0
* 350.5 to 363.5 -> 363.0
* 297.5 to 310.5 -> 310.0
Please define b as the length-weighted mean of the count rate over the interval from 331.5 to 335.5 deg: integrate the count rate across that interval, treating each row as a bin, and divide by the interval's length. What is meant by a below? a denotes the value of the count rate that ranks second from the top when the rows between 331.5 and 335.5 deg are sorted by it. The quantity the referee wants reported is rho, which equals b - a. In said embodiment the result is -0.018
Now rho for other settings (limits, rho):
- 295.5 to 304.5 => -0.046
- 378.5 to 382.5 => -0.015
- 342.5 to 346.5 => 0.000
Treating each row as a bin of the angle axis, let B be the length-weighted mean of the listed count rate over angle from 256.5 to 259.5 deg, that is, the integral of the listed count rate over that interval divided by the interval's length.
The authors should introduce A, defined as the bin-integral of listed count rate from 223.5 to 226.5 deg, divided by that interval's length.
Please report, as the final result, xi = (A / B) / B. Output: 0.50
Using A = 1.27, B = 1.60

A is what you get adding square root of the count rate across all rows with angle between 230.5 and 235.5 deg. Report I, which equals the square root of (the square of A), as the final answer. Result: 6.1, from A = 6.06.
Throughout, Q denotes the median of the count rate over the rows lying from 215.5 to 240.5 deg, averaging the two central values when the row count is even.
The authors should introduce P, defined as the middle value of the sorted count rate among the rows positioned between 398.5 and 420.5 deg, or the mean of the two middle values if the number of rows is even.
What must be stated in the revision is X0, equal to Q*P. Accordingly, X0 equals 3.6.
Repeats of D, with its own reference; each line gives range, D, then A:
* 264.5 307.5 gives 1.11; 0.36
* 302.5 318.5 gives 0.86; 0.45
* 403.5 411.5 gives 2.28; 0.12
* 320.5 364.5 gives 0.85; 0.46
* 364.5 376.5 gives 2.21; 0.13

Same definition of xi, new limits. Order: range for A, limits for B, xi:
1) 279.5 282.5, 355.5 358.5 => 0.34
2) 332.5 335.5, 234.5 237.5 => 0.75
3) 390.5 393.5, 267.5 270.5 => 1.39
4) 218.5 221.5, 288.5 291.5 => 0.48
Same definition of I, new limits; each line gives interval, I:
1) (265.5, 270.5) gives 6.1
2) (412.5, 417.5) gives 7.8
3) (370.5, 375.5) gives 8.0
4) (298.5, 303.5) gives 6.2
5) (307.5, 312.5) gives 6.3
